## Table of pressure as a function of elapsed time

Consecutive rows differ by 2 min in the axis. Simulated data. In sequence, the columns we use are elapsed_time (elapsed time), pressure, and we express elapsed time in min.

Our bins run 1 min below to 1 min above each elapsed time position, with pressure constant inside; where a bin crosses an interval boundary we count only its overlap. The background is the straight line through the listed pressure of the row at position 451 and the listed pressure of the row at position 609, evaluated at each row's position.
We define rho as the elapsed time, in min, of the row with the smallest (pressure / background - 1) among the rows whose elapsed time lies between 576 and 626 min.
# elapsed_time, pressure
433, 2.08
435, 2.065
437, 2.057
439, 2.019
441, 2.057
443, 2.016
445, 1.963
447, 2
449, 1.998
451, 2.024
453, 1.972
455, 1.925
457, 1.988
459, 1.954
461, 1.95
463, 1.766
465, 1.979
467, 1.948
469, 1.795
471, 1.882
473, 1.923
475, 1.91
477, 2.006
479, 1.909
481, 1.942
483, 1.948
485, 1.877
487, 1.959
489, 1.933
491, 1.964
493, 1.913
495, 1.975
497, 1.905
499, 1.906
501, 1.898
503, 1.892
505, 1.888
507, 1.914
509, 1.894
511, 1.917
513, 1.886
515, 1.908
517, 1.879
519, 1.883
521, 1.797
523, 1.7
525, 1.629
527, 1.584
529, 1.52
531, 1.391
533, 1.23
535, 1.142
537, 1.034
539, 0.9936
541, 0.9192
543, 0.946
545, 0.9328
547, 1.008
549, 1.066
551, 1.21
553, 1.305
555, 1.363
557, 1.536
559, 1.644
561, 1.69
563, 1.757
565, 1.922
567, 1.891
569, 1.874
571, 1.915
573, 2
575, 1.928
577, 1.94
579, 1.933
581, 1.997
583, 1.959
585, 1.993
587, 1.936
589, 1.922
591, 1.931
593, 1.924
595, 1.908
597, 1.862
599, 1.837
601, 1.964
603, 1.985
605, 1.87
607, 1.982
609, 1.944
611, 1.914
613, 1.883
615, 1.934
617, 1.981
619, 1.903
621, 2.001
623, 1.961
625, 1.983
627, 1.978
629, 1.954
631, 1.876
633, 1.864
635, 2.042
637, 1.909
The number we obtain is 599 min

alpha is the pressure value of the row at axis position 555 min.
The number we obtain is 1.363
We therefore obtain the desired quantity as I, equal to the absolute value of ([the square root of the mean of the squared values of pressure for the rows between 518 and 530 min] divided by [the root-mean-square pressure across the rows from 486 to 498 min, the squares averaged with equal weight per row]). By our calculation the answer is 0.87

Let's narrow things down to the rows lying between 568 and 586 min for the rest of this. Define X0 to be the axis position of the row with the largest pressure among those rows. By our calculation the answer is 573 min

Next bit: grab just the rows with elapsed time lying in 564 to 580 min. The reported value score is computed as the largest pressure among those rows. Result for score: 2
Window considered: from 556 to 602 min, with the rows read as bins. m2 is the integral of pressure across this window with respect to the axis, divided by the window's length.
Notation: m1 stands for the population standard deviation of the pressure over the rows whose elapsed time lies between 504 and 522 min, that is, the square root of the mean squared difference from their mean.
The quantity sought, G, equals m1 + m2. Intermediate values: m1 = 0.034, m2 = 1.88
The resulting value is 1.91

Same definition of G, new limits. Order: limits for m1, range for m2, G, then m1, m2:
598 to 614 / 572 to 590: 2.01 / 0.052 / 1.96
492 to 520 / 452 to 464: 1.95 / 0.023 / 1.93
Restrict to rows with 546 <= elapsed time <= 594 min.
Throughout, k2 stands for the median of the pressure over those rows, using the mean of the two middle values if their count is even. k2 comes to 1.92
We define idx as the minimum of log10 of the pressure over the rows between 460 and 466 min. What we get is 0.25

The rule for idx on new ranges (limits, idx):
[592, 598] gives 0.27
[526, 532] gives 0.14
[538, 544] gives -0.04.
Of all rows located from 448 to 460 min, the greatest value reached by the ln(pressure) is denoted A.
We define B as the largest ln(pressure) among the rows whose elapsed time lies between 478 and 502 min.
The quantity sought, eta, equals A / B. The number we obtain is 1.04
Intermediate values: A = 0.705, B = 0.68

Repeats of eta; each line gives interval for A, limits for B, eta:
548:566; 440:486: 0.91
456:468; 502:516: 1.06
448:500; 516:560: 1.11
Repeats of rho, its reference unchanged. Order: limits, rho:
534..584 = 541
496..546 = 541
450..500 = 463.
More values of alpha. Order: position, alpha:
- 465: 1.979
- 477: 2.006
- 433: 2.08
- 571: 1.915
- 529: 1.52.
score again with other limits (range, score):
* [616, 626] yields 2.001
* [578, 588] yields 1.997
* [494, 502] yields 1.975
